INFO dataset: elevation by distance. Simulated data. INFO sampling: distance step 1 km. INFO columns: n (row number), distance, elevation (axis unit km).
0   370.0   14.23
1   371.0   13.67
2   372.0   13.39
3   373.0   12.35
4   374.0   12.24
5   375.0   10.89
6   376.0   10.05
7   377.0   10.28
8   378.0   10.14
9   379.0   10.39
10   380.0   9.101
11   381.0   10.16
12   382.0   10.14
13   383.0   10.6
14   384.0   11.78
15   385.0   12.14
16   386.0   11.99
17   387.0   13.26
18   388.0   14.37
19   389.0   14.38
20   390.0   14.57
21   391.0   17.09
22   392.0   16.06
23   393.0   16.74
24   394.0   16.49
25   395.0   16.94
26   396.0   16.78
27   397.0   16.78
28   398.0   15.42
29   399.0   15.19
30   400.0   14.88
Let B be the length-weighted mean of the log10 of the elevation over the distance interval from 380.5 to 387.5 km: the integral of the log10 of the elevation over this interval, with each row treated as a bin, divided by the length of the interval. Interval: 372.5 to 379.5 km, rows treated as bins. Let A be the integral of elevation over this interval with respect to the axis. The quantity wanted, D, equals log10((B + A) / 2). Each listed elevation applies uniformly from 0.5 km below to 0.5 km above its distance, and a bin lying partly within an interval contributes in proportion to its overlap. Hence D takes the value 1.59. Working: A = 76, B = 1.06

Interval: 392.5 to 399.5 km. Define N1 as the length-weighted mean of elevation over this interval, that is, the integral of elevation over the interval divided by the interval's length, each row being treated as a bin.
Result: 16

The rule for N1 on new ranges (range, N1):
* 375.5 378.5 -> 10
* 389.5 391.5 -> 16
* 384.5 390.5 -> 13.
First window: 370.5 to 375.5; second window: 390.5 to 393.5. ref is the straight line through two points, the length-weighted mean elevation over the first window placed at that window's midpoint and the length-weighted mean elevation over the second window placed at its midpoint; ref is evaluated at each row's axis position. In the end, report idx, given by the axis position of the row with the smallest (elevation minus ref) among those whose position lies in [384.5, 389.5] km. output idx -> 386.0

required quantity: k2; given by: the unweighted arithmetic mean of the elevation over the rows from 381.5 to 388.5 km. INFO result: 12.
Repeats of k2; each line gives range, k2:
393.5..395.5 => 17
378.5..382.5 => 10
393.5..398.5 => 16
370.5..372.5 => 14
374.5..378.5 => 10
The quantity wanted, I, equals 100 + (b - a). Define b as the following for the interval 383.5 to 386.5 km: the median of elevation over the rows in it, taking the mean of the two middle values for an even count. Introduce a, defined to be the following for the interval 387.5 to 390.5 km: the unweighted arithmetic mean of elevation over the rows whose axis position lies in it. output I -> 98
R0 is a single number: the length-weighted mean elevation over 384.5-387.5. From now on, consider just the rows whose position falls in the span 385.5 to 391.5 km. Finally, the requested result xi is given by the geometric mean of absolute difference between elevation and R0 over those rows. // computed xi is 1.5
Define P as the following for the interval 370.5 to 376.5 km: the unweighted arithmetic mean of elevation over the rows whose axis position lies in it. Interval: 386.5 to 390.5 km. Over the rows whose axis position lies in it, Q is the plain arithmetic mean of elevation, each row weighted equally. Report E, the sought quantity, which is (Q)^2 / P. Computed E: 17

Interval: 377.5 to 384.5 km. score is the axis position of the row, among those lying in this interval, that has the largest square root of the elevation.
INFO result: 384.0 km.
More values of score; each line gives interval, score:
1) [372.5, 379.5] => 373.0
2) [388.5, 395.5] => 391.0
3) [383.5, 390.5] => 390.0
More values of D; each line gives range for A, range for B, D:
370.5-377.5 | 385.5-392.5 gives 1.62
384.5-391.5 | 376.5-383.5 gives 1.69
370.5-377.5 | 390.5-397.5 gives 1.62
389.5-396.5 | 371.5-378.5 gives 1.76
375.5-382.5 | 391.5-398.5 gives 1.55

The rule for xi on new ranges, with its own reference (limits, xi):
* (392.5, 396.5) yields 4.3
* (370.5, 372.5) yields 1.1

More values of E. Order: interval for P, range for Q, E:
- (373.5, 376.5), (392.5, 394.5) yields 25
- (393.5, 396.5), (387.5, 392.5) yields 14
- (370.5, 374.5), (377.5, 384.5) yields 8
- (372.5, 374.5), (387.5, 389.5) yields 17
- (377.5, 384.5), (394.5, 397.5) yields 27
